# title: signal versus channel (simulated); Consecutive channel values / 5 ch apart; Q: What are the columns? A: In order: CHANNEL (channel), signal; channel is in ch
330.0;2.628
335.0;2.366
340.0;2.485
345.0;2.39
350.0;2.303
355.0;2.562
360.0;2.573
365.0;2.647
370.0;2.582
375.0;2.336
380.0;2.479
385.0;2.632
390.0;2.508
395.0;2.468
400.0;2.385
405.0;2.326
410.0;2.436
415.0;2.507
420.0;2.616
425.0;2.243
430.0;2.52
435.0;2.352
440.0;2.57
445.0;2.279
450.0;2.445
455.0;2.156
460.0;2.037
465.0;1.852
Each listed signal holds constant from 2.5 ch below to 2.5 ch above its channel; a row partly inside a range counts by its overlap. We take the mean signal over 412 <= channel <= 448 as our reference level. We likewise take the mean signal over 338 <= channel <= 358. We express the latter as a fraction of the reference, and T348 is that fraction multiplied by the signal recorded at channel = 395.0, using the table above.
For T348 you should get 2.46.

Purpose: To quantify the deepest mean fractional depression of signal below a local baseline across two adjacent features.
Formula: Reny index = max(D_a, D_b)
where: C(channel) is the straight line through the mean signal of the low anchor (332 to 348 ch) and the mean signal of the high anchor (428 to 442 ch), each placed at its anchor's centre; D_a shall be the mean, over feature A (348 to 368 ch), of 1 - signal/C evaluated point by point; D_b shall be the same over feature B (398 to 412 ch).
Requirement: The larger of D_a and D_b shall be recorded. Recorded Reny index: 0.031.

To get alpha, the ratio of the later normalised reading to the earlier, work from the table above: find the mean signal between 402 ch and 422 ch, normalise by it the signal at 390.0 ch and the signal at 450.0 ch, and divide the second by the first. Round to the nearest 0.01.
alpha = 0.97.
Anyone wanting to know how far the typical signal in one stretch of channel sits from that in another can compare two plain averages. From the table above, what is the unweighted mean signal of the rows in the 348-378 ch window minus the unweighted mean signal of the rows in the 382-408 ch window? 0.04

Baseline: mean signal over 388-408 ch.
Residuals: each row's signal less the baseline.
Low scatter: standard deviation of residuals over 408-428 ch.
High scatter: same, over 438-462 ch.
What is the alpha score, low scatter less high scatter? -0.06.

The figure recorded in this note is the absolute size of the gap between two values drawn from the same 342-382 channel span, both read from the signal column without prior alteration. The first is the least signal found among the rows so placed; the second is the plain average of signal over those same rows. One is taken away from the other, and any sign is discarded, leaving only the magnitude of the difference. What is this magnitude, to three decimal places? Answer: 0.181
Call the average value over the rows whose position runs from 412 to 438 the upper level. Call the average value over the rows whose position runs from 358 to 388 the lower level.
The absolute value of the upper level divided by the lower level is 0.96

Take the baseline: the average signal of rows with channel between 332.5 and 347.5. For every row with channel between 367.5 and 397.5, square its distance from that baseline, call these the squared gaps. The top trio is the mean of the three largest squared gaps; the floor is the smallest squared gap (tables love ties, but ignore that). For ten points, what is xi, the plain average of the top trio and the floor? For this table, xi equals 0.0156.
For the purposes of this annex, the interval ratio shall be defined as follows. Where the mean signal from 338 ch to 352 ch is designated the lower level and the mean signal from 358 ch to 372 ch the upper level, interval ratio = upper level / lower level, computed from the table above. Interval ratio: 1.09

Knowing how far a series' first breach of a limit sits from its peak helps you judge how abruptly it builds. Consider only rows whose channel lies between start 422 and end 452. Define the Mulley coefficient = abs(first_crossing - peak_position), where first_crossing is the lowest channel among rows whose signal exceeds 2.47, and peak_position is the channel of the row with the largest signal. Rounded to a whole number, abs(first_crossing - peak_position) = 10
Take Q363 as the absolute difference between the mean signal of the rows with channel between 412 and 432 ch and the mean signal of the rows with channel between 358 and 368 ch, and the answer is 0.14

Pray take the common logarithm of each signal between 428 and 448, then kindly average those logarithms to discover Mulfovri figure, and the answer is 0.385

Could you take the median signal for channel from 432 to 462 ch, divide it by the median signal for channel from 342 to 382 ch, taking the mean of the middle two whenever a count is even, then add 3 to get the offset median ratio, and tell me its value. 3.92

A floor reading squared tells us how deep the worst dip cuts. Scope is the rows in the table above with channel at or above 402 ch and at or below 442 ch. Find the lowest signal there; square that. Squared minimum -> 5.03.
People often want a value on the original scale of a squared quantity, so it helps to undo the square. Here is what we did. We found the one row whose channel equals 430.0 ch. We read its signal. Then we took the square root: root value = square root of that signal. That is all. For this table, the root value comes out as 1.59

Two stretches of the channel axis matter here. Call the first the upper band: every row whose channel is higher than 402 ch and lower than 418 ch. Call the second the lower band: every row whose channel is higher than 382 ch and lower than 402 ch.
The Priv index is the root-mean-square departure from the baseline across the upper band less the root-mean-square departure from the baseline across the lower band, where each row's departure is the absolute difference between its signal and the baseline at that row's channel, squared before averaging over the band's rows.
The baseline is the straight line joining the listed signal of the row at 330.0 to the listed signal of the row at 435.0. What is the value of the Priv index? 0.003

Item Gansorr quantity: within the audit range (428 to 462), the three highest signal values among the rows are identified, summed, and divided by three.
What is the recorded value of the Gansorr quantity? 2.51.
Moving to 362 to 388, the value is 2.62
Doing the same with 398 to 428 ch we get 2.52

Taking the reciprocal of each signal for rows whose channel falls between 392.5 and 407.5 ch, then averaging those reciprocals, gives 0.418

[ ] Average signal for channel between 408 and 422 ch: 2.52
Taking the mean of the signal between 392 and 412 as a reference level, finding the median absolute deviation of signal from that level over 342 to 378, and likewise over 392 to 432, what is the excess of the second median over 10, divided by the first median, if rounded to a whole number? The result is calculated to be -63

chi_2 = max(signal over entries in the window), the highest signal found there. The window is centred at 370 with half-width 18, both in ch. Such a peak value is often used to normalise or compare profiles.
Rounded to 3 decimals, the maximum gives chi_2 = 2.647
